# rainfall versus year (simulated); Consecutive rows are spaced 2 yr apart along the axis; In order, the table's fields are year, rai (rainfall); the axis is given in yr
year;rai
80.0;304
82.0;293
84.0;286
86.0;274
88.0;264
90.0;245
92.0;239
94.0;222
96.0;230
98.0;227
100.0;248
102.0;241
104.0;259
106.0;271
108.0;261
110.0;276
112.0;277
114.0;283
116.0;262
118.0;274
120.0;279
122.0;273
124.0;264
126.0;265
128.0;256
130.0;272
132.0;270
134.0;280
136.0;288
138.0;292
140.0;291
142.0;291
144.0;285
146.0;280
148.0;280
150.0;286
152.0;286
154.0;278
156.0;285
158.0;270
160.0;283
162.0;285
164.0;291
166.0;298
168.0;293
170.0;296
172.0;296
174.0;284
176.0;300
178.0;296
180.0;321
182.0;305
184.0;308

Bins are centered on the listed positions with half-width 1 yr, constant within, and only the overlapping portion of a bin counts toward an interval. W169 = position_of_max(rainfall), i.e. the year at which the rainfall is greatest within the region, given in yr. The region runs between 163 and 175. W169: 166.0 yr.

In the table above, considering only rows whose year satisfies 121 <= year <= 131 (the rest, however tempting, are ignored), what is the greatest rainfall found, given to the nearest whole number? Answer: 273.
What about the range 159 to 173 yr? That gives 298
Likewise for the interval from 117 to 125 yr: 279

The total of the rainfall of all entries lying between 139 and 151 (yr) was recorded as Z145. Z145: 1713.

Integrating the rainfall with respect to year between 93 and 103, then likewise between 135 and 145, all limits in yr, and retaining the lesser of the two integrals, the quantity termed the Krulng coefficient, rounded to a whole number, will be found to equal 2336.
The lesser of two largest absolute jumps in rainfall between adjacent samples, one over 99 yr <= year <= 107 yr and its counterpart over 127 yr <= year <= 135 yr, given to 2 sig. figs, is 16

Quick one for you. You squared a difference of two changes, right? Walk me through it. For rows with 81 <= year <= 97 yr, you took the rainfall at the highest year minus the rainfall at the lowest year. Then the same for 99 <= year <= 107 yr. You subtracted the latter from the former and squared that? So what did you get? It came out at 7396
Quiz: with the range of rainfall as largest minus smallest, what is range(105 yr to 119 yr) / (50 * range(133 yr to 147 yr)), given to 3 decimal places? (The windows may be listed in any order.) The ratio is 0.037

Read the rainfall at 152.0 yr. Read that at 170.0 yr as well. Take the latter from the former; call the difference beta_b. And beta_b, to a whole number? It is -10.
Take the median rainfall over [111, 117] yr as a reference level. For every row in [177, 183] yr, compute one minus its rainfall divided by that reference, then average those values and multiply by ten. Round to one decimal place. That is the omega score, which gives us -1.1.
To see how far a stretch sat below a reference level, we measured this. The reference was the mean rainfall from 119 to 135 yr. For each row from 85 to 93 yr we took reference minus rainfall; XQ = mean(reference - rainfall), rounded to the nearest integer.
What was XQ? 14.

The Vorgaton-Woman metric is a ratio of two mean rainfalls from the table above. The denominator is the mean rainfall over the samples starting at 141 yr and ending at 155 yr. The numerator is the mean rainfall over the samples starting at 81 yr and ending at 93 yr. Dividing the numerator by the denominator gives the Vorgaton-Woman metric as 0.941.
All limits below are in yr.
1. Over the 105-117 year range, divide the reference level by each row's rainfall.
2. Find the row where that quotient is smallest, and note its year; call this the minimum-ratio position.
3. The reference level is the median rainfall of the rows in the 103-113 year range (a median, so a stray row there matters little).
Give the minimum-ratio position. 114.0 yr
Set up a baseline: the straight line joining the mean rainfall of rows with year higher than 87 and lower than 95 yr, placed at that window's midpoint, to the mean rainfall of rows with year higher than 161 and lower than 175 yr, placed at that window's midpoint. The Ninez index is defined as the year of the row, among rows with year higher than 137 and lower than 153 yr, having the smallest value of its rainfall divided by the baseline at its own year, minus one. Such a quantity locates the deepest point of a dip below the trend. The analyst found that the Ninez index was 148.0 yr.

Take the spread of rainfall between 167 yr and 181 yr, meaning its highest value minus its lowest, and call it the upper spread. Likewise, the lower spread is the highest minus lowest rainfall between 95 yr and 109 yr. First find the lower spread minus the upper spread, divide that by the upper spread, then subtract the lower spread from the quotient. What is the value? -44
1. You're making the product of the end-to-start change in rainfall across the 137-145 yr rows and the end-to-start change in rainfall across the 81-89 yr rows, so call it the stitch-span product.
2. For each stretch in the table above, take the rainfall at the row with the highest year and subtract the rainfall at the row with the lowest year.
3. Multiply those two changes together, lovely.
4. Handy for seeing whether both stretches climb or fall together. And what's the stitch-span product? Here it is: 203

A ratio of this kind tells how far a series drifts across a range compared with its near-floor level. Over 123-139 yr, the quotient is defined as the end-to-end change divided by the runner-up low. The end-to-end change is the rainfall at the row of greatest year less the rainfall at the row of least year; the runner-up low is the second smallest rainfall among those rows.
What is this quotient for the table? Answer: 0.106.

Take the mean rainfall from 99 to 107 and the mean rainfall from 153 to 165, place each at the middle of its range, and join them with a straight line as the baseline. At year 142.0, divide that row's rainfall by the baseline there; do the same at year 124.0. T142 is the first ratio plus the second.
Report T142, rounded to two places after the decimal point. 2.06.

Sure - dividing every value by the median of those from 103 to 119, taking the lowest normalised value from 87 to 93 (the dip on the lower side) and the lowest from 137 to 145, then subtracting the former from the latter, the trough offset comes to 0.17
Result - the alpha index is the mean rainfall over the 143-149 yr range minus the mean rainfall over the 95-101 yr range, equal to 47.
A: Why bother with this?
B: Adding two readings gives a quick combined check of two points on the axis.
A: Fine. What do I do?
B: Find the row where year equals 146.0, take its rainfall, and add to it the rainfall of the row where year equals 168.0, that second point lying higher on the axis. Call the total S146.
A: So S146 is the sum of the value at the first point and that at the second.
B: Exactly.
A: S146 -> 573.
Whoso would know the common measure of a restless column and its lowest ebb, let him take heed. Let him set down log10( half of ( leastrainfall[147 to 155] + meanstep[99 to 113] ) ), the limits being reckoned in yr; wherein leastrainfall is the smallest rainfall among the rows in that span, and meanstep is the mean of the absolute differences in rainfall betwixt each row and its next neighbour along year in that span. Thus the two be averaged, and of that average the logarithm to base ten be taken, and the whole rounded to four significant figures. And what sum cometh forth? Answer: 2.159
